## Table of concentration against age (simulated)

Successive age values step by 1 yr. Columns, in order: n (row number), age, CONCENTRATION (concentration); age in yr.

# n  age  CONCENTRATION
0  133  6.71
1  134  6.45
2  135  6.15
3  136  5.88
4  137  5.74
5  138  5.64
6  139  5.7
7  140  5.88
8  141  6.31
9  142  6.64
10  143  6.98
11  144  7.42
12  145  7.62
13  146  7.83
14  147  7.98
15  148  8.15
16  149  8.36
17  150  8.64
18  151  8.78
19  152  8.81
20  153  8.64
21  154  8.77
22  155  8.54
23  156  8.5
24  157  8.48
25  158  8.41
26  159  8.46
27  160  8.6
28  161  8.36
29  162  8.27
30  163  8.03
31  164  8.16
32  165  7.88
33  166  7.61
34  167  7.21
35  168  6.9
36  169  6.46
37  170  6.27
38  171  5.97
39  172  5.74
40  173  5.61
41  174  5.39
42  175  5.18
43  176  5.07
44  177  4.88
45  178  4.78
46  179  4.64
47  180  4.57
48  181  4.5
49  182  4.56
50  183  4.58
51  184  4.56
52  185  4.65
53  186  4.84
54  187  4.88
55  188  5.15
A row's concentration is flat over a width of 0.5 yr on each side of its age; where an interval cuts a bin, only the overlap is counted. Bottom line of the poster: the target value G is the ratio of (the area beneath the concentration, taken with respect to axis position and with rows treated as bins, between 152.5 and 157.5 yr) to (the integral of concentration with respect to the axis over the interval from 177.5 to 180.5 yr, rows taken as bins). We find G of 3.1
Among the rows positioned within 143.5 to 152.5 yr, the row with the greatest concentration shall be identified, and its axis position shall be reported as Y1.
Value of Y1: 152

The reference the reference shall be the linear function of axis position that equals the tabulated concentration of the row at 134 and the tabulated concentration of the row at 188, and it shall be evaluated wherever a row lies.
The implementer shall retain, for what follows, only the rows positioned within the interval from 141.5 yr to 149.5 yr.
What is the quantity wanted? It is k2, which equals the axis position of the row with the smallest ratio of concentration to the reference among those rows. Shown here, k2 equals 142 yr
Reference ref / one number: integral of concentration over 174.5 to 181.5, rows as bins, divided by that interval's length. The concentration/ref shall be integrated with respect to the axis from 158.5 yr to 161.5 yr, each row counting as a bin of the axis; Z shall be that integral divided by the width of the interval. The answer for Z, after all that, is 1.8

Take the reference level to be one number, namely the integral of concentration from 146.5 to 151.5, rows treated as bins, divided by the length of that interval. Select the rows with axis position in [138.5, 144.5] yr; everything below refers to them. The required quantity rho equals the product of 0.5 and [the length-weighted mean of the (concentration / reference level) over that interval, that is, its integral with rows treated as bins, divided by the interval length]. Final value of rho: 0.39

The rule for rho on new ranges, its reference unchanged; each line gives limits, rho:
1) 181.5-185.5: 0.27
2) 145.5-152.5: 0.50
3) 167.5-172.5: 0.37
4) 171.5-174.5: 0.33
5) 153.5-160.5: 0.51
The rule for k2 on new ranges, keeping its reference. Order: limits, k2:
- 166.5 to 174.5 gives 174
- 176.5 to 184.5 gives 181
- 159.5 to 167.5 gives 167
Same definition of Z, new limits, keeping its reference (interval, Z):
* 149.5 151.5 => 1.8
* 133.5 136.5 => 1.3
